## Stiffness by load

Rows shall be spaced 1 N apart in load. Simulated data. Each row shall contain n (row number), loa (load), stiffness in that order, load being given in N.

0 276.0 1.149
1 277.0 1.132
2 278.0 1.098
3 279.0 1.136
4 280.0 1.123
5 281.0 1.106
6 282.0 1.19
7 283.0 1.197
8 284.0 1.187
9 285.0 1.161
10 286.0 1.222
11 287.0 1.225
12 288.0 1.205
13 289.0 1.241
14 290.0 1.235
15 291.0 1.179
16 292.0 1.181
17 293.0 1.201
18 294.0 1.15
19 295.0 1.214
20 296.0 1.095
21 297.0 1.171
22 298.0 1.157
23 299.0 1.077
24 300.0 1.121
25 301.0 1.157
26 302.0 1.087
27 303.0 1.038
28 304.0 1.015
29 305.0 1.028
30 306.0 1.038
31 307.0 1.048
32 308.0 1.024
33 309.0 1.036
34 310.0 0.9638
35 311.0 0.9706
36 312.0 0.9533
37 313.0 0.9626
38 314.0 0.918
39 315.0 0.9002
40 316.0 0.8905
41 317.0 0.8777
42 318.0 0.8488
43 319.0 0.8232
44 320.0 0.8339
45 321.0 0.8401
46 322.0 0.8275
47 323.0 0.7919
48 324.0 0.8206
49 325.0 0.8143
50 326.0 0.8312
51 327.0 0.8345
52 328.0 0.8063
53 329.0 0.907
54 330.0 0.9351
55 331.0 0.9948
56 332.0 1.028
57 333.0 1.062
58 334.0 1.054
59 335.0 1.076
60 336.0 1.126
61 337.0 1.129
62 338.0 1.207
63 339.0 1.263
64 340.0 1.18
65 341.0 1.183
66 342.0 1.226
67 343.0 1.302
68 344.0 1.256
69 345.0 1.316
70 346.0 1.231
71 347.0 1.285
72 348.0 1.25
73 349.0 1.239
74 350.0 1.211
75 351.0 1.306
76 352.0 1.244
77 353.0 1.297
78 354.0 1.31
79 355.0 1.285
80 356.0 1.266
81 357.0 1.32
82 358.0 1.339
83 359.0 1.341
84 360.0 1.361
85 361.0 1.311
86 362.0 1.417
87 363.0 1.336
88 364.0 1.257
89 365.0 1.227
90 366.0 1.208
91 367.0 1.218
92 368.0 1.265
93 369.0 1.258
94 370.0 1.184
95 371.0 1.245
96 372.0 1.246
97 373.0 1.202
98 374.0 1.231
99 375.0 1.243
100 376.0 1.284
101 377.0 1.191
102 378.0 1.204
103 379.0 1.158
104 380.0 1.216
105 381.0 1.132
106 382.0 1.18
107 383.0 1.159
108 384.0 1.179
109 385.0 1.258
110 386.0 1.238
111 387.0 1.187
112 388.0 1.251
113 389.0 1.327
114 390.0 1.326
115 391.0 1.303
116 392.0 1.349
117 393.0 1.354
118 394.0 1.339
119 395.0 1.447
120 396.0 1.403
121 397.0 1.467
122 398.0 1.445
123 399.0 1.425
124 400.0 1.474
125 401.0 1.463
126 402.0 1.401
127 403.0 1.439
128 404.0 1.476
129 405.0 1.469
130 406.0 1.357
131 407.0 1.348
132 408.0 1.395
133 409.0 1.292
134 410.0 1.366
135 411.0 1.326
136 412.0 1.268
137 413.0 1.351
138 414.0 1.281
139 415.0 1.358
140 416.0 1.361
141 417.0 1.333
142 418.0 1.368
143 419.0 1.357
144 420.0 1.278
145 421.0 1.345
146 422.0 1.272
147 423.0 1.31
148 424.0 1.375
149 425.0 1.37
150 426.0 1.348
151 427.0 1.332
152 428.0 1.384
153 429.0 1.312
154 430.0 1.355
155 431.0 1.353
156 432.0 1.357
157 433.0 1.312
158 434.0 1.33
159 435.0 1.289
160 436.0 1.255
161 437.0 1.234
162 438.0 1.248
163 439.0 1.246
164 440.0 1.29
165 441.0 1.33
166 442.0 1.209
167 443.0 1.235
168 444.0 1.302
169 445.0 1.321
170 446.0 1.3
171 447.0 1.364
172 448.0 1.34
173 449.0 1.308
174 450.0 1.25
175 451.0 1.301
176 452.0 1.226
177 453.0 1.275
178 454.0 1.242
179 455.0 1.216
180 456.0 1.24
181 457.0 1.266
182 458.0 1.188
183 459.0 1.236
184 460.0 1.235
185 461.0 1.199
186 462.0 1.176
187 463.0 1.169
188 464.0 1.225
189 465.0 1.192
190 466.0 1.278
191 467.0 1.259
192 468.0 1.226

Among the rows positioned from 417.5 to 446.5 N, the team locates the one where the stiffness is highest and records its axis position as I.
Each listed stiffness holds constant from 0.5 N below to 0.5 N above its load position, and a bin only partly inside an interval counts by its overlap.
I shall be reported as 428.0 N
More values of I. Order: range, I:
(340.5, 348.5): 345.0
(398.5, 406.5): 404.0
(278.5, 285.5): 283.0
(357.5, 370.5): 362.0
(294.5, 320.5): 295.0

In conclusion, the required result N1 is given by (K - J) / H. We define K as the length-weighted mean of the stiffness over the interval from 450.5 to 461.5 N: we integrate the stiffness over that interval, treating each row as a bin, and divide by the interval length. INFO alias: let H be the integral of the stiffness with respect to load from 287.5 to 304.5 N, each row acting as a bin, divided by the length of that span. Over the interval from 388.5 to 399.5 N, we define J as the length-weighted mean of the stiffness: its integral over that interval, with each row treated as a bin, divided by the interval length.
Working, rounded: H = 1.15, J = 1.38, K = 1.24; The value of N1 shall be -0.12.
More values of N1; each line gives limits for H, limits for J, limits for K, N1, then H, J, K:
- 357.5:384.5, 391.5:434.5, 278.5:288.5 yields -0.15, 1.24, 1.37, 1.18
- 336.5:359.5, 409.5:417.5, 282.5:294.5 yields -0.10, 1.26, 1.33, 1.20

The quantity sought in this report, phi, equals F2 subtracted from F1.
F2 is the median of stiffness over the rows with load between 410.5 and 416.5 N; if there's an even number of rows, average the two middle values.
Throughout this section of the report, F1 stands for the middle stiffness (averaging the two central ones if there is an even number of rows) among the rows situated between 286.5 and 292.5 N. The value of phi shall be -0.12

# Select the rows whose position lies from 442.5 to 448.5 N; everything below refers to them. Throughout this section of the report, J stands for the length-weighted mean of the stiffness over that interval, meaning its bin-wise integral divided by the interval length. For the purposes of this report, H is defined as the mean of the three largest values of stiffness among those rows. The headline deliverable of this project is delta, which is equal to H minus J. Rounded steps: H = 1.34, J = 1.31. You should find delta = 0.031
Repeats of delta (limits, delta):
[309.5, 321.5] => 0.067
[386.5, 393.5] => 0.044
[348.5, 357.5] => 0.037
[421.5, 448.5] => 0.066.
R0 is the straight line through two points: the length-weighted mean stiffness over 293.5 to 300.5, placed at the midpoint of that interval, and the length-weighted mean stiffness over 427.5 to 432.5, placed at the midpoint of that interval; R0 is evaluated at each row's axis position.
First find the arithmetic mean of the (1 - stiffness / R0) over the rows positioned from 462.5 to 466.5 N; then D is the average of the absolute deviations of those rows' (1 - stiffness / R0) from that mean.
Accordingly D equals 0.025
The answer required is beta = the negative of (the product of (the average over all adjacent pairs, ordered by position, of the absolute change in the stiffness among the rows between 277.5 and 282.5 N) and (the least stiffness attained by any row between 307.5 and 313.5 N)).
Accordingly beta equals -0.036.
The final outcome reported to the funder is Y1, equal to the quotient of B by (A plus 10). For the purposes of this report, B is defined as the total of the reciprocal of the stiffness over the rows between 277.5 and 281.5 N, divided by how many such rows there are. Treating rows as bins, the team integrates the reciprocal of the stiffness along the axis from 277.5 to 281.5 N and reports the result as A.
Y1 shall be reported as 0.066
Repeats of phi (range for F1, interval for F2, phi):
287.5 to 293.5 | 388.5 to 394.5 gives -0.13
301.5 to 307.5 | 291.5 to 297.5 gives -0.14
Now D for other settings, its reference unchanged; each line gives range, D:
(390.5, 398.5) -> 0.038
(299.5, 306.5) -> 0.041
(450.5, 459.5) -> 0.019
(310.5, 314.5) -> 0.015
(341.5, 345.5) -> 0.027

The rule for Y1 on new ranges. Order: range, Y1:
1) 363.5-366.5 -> 0.065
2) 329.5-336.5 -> 0.058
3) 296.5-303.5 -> 0.055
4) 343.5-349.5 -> 0.054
